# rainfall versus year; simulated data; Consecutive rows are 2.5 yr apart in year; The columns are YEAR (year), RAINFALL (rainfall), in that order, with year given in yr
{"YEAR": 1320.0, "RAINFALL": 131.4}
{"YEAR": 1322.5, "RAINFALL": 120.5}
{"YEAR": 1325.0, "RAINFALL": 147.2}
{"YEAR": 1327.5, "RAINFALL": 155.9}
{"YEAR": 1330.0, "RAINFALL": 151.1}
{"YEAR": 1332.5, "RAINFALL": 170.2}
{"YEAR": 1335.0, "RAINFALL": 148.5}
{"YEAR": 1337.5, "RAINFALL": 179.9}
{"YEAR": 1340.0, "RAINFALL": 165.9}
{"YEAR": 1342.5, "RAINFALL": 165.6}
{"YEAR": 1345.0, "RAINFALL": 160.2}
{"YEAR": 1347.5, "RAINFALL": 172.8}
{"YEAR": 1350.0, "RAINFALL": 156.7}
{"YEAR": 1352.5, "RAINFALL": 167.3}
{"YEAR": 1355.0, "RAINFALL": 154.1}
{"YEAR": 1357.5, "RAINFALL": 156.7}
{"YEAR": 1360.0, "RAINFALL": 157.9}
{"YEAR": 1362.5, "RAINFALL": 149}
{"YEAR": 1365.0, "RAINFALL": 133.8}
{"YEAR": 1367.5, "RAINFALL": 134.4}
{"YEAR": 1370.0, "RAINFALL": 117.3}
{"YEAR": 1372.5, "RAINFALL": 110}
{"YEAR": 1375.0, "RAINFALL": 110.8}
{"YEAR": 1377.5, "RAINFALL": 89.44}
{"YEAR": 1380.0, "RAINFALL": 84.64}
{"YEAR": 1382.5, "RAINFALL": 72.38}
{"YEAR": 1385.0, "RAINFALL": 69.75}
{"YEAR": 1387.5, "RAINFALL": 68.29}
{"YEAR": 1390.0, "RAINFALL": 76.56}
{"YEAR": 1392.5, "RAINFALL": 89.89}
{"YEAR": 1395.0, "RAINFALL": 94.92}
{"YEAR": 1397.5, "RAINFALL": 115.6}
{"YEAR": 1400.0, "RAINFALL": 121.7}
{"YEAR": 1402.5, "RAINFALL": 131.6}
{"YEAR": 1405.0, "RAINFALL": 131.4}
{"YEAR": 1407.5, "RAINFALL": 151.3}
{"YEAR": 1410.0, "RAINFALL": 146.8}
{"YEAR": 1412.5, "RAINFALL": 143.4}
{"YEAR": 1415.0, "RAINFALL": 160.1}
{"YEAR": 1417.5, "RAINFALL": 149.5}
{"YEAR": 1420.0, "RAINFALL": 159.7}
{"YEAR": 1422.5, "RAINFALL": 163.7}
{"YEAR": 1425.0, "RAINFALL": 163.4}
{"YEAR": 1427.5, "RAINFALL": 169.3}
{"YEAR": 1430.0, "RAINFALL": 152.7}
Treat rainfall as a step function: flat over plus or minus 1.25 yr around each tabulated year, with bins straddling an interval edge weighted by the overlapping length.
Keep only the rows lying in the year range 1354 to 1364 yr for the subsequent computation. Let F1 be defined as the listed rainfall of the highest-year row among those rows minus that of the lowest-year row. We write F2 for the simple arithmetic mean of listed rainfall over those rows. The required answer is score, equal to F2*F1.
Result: -788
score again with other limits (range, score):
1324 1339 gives 5193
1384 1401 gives 4725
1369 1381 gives -3346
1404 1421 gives 4213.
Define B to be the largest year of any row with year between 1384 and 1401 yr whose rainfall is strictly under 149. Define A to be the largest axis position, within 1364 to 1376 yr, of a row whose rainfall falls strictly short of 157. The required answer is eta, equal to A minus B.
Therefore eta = -25.0 yr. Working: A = 1375.0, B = 1400.0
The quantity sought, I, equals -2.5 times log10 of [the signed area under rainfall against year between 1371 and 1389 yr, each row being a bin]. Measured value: -7.98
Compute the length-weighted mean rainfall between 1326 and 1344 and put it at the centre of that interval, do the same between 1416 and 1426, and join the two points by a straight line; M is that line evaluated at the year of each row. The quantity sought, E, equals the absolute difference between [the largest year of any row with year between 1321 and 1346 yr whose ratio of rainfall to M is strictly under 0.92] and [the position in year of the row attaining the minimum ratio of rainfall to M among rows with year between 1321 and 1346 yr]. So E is 12.5 yr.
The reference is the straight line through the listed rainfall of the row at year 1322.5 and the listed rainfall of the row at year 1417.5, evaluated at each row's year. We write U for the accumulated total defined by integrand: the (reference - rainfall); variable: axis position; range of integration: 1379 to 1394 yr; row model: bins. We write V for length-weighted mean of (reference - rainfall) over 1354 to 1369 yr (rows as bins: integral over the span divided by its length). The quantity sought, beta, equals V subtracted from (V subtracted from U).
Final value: 973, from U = 944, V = -15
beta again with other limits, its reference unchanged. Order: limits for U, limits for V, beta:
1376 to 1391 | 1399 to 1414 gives 910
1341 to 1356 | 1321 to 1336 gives -466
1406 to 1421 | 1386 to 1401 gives -143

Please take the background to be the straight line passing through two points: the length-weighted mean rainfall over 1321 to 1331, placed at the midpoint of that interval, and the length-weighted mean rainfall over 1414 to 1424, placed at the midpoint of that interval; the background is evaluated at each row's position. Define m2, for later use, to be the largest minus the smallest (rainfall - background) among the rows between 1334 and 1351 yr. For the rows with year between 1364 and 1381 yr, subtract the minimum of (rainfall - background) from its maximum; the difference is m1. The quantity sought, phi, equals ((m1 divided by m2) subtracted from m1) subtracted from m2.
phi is -19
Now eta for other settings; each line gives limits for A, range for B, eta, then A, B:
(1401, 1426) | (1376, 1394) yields 25.0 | 1417.5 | 1392.5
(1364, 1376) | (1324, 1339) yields 40.0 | 1375.0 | 1335.0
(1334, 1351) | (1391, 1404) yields -52.5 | 1350.0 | 1402.5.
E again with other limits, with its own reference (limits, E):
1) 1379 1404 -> 15.0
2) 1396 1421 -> 15.0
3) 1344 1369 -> 2.5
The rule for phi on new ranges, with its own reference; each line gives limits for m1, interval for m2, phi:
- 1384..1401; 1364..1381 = 1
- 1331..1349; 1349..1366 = 5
